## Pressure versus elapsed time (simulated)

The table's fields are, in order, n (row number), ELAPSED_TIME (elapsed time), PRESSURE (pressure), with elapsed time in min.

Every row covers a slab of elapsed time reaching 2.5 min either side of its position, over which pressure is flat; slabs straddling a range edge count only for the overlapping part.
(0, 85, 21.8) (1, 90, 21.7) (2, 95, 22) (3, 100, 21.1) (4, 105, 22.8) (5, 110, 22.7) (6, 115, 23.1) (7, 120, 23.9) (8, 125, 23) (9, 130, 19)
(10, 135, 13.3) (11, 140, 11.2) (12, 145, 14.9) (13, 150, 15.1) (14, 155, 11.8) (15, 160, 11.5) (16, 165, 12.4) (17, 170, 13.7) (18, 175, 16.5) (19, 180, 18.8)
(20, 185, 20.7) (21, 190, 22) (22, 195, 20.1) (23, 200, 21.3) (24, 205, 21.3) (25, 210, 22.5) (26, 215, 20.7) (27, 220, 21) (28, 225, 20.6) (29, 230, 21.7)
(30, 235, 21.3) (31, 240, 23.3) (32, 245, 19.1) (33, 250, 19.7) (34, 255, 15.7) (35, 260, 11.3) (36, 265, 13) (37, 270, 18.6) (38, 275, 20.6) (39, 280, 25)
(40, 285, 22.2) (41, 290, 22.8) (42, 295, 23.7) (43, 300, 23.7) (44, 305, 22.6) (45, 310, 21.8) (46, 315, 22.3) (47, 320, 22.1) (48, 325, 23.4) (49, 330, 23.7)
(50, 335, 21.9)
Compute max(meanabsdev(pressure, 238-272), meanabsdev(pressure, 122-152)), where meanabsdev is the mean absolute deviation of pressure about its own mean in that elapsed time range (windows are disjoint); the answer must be 3.4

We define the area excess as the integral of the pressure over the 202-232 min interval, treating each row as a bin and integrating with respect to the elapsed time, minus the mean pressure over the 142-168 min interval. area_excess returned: 626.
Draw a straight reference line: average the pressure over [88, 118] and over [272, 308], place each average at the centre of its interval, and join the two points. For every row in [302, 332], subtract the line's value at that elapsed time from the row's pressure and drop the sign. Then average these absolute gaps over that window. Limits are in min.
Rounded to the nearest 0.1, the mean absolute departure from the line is 0.7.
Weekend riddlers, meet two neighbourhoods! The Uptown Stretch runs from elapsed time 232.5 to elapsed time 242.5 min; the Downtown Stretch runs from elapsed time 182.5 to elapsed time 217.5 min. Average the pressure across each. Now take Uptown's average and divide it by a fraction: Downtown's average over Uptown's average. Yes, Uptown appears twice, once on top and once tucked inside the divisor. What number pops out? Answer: 23.4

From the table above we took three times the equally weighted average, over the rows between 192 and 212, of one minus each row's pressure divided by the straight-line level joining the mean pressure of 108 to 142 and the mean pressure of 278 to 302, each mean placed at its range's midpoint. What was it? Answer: 0.01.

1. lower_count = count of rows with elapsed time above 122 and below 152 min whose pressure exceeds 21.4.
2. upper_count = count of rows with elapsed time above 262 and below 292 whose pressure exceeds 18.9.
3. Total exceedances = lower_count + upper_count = 5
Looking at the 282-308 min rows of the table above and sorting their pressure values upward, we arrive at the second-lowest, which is 22.6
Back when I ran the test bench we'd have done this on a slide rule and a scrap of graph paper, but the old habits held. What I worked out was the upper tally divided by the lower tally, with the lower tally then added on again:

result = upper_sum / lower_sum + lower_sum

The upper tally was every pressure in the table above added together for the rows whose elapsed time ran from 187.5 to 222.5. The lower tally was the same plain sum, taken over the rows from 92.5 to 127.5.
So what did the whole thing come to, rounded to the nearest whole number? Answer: 160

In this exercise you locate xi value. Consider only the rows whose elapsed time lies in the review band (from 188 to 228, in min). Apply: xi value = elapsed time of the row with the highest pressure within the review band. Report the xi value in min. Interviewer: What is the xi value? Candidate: 210 min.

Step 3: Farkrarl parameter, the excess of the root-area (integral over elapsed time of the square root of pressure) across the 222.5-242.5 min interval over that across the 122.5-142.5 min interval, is 12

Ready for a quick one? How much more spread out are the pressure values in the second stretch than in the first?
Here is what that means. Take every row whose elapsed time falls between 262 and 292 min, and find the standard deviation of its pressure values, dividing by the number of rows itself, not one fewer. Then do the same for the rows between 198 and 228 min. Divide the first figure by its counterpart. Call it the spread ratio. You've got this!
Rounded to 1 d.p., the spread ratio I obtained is 6.1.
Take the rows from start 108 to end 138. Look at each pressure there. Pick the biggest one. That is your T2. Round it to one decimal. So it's 23.9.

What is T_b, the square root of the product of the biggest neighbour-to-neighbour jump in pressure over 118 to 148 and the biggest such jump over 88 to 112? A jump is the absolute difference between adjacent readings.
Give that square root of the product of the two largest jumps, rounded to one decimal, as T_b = 3.1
